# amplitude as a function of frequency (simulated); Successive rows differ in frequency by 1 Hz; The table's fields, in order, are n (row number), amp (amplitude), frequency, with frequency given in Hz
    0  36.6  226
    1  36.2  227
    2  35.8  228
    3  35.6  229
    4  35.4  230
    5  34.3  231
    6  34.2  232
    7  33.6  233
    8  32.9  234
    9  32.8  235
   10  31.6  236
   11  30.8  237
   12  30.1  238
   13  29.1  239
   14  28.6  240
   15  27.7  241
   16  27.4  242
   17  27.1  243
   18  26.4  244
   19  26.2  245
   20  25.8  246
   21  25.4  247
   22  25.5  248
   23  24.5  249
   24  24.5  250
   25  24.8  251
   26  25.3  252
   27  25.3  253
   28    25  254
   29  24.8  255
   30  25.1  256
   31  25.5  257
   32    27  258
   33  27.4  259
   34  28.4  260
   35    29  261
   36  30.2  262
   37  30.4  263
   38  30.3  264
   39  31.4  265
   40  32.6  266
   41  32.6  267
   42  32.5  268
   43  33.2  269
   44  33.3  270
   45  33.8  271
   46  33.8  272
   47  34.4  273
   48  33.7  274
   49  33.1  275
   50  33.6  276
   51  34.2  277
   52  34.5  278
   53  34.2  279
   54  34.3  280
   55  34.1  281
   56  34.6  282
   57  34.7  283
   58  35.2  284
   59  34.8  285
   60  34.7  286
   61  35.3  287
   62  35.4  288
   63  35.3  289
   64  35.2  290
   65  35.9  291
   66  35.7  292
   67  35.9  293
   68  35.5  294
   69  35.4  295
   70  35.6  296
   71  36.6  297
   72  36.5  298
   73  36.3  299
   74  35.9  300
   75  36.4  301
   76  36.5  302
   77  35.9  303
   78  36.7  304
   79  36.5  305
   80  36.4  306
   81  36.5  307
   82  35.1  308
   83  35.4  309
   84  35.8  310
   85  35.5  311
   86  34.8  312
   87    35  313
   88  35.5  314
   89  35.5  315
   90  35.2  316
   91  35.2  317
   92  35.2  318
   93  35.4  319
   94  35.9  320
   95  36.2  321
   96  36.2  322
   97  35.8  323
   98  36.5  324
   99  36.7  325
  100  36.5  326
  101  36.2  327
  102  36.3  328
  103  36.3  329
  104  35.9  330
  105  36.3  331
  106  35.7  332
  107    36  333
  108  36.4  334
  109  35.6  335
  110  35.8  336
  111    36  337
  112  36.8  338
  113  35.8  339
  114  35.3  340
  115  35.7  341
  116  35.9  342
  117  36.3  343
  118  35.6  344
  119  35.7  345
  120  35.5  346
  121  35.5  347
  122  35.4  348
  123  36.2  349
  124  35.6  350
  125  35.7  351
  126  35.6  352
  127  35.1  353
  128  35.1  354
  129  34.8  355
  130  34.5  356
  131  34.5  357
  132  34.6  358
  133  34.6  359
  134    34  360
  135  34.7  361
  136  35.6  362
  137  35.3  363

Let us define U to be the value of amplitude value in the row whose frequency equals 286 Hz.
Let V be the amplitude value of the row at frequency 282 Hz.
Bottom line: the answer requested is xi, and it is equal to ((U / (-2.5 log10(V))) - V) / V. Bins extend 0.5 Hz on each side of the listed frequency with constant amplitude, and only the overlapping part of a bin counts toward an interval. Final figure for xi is -1.26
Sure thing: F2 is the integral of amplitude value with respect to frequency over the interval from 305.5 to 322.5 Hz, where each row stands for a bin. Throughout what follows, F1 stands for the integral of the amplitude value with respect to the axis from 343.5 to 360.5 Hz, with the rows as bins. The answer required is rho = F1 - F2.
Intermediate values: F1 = 598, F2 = 605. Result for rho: -7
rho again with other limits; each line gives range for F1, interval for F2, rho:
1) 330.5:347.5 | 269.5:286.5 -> 29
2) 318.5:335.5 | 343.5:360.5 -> 16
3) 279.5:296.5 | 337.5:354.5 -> -9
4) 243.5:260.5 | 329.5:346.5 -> -173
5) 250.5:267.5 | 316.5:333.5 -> -137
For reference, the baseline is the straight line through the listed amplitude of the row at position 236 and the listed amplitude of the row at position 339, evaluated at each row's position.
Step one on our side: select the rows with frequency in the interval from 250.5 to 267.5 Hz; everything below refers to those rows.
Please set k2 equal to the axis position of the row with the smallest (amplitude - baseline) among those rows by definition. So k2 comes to 255 Hz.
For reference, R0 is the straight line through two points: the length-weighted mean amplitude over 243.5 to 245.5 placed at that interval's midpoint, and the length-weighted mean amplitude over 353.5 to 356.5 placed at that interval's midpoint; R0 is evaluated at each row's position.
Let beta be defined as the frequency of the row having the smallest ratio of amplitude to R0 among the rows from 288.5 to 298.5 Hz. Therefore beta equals 295 Hz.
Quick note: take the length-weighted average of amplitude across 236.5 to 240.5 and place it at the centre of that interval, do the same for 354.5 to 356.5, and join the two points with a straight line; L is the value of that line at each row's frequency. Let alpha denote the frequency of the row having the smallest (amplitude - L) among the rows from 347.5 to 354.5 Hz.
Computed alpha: 354 Hz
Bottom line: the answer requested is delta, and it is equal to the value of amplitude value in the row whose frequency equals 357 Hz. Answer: 34.5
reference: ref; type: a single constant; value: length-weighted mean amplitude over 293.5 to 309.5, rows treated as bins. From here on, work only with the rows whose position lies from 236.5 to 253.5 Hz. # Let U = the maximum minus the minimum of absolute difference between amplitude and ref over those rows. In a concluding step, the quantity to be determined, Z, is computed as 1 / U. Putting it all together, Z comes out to 0.2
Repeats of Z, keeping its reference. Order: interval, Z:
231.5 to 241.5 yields 0.2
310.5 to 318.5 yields 1.4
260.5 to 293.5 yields 0.1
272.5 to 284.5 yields 0.5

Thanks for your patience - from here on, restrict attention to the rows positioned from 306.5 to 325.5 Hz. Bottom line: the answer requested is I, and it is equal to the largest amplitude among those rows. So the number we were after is 36.7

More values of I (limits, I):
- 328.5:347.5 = 36.8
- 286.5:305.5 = 36.7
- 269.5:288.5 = 35.4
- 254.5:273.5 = 34.4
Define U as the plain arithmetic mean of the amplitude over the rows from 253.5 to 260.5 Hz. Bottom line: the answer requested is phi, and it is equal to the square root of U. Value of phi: 5.12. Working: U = 26.2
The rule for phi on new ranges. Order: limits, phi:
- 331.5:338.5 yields 6.00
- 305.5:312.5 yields 5.97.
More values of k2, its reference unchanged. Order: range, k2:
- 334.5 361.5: 360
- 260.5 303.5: 261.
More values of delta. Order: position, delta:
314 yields 35.5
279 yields 34.2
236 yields 31.6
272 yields 33.8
